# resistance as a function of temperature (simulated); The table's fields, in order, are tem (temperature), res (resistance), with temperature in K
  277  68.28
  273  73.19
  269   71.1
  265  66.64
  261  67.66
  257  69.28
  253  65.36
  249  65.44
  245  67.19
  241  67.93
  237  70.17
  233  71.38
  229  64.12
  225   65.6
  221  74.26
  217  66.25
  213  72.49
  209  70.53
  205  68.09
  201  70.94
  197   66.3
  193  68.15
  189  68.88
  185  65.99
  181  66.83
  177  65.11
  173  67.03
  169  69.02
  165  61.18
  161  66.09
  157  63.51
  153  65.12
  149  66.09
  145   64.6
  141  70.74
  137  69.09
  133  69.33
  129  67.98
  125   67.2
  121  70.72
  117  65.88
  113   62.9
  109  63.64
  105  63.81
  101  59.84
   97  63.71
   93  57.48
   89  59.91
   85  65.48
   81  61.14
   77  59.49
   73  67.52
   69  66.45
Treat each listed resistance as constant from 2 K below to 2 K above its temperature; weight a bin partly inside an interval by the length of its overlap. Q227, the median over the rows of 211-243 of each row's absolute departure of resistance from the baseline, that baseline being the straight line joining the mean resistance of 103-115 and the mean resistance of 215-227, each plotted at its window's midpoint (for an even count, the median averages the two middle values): 2.78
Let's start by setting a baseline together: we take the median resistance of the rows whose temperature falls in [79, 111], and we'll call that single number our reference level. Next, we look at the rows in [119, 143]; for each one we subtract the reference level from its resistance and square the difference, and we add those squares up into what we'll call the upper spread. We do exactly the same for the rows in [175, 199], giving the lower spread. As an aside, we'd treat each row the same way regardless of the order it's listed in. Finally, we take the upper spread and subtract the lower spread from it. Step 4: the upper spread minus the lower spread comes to 156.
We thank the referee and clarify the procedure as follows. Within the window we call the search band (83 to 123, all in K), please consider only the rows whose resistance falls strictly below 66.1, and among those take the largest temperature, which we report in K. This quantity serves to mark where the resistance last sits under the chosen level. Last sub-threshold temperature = 117 K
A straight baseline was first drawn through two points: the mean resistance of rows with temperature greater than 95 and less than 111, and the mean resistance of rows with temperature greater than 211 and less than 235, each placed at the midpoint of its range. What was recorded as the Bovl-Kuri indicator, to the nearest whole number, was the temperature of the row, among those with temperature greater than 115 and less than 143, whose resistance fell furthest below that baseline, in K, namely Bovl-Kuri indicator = 117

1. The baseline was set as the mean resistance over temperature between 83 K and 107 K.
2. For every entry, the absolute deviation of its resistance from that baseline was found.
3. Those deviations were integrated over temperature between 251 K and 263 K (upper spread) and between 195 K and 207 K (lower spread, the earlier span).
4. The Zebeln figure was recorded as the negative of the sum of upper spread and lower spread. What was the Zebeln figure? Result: -150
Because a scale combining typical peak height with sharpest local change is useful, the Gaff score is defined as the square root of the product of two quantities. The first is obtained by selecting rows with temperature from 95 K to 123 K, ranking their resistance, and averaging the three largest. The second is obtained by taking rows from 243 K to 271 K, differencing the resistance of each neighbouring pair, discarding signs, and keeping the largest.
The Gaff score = 17.3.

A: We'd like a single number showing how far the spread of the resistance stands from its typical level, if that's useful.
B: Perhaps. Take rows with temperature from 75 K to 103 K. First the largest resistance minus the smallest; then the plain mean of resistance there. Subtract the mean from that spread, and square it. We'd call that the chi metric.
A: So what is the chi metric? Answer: 2810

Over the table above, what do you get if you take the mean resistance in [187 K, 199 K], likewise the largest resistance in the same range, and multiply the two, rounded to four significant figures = 4668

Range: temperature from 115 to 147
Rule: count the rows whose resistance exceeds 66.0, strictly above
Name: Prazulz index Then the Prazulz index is 6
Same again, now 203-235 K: 6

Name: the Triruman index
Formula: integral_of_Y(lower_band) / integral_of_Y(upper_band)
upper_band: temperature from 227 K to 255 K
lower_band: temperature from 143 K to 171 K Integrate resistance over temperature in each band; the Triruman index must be 0.97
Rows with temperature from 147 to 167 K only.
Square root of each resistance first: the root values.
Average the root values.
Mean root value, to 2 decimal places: 8.02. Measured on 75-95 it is 7.79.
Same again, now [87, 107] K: 7.81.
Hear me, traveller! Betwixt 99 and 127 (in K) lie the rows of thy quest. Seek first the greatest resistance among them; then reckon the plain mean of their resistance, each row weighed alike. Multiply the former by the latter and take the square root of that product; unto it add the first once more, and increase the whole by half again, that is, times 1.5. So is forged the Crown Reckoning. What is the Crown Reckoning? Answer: 208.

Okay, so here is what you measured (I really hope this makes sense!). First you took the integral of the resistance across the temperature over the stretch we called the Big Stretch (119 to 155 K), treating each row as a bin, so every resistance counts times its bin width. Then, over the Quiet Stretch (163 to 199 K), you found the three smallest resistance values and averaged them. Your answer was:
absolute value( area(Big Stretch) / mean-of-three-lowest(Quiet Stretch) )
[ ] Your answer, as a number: 38.1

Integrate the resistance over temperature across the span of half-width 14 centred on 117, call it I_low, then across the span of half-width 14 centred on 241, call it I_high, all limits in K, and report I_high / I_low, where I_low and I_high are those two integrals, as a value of 1.02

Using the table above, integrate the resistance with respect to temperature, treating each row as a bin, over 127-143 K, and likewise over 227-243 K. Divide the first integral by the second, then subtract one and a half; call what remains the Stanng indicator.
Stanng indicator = -0.49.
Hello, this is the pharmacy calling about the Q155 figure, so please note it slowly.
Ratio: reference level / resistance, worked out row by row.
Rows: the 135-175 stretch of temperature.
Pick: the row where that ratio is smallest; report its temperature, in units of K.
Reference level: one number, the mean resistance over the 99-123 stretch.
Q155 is 141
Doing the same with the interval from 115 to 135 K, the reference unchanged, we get 121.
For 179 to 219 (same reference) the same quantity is 213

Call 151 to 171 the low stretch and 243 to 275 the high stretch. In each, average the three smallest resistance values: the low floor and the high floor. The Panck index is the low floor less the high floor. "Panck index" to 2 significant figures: -2.5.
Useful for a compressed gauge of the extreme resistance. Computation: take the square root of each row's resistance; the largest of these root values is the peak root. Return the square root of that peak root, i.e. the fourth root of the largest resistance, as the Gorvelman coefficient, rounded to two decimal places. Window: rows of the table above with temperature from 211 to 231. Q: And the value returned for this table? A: 2.94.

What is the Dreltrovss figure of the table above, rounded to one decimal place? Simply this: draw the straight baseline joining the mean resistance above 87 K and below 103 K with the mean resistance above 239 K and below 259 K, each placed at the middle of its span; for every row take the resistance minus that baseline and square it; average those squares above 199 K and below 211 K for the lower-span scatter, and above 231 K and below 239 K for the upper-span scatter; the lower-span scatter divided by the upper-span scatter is 1.2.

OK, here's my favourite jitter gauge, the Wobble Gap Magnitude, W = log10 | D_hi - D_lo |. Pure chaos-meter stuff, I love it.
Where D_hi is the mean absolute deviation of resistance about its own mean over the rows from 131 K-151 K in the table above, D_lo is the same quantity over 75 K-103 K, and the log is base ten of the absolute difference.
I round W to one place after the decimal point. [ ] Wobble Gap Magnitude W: -1.9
